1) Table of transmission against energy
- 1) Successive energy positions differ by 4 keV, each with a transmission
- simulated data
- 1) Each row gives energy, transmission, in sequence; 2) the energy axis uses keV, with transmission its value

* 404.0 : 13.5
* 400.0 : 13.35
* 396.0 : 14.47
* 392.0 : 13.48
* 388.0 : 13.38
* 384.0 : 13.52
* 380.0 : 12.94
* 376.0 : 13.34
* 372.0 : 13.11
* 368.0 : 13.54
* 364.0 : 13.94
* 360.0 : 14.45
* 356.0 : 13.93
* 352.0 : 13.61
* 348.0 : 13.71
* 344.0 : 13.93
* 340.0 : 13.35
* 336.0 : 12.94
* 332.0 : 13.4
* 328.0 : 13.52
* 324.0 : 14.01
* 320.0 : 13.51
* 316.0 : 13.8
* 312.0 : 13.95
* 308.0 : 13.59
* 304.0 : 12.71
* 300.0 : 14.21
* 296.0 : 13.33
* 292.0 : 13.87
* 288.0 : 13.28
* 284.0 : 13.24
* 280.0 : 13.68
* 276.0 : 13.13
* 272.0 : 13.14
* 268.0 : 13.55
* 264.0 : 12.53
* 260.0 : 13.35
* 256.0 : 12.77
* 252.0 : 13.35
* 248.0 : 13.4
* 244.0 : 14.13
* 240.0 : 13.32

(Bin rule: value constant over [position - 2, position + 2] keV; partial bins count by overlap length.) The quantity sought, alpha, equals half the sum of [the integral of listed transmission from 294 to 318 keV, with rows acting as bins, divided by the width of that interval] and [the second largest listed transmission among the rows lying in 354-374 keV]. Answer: 13.8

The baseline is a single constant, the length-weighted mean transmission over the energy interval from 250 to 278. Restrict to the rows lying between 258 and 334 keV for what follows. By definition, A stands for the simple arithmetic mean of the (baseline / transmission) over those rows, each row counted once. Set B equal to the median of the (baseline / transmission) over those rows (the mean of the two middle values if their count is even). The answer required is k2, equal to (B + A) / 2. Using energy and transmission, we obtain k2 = 0.973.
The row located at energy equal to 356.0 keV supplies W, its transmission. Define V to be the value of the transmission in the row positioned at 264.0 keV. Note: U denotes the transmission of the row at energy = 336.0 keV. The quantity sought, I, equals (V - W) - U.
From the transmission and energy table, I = -14.3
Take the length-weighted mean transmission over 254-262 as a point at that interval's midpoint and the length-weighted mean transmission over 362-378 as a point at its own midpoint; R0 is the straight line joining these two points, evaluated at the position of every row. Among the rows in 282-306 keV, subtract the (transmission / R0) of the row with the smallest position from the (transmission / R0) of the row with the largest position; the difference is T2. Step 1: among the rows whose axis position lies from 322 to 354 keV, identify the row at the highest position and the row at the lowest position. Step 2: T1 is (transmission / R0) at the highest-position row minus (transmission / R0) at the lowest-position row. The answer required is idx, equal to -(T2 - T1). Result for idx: 0.01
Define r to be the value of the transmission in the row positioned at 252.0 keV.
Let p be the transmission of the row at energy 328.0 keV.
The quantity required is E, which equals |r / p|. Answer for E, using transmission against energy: 0.99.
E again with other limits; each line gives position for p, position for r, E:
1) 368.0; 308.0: 1.00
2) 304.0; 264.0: 0.99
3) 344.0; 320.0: 0.97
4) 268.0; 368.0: 1.00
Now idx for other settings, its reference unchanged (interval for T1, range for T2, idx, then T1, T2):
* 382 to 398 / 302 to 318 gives -0.01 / 0.067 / 0.08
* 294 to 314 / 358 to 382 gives 0.16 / 0.042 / -0.12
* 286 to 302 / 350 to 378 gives 0.09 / 0.067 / -0.03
